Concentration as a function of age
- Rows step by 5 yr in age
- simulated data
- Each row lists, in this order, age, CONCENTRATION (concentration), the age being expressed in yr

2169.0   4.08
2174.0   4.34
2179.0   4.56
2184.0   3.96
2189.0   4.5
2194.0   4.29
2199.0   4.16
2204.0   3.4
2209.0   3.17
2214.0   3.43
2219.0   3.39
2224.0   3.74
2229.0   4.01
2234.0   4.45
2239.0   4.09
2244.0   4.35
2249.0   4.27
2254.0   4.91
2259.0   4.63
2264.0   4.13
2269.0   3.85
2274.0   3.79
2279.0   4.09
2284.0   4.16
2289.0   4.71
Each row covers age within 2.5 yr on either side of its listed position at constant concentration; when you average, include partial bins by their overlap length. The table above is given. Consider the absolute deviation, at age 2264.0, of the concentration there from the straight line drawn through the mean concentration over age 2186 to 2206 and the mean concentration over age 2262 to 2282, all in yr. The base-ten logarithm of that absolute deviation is -0.8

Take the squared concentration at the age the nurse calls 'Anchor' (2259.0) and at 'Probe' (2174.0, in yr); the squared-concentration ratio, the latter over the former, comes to 0.88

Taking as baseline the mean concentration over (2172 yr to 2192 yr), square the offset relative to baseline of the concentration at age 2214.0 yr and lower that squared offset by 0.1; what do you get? 0.73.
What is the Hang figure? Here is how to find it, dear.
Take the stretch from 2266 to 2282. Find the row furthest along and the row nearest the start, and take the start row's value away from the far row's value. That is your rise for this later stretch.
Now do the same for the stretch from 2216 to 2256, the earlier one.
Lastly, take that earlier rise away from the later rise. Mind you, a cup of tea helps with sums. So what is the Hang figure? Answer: -1.3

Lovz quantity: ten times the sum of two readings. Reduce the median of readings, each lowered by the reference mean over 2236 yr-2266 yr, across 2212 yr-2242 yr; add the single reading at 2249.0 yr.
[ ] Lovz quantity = 37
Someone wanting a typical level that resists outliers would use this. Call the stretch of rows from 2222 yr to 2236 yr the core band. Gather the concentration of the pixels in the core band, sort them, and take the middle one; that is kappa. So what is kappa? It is 4.01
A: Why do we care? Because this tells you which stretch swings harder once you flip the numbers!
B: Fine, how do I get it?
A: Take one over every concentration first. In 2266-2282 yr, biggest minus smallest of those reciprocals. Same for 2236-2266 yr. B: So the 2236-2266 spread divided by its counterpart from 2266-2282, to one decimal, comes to 2.1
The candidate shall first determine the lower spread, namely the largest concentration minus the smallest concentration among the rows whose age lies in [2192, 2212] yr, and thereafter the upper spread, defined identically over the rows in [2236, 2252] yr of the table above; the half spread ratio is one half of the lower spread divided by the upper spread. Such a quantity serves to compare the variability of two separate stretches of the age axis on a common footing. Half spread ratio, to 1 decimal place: 2.2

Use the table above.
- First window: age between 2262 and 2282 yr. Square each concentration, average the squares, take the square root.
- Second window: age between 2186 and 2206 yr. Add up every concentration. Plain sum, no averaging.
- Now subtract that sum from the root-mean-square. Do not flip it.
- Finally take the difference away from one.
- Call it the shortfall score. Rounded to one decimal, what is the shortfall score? 13.4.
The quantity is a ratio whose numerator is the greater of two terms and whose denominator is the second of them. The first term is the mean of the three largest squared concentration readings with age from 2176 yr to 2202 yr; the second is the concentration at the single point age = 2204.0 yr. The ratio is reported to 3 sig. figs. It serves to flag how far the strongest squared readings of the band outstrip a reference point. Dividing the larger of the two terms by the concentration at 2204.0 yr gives 5.83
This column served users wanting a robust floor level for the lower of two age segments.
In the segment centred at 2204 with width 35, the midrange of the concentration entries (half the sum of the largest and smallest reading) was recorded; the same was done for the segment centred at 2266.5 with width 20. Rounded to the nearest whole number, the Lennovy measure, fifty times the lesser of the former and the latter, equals 192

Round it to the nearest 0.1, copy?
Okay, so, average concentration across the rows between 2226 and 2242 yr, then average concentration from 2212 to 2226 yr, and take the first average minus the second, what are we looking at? 0.7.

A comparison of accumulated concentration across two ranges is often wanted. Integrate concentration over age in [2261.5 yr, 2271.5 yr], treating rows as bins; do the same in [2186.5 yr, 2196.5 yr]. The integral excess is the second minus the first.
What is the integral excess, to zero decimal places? 4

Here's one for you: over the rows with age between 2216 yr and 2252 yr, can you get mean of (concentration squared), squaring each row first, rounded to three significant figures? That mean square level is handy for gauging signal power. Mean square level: 16.5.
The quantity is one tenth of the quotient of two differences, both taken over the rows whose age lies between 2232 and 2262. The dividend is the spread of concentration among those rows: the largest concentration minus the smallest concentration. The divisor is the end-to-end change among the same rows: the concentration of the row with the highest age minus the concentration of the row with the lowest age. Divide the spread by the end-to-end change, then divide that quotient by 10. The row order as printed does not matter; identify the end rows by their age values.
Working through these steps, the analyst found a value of 0.46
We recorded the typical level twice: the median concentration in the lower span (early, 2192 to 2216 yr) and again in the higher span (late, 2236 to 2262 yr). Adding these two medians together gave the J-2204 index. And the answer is 7.8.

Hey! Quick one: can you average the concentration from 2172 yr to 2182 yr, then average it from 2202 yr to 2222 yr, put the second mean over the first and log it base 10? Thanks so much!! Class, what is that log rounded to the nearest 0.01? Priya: -0.12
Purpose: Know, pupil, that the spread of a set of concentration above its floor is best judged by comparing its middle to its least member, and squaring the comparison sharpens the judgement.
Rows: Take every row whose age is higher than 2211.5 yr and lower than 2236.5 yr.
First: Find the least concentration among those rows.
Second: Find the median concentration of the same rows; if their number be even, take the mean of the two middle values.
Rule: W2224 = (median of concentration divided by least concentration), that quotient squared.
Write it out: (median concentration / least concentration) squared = 1.217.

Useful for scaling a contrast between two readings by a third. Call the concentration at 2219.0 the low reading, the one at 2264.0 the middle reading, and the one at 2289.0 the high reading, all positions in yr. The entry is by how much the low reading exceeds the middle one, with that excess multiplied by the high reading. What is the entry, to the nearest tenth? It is -3.5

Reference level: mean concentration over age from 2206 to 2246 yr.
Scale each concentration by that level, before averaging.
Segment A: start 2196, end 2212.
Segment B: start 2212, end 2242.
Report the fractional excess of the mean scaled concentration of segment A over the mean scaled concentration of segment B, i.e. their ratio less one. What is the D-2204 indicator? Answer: -0.071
